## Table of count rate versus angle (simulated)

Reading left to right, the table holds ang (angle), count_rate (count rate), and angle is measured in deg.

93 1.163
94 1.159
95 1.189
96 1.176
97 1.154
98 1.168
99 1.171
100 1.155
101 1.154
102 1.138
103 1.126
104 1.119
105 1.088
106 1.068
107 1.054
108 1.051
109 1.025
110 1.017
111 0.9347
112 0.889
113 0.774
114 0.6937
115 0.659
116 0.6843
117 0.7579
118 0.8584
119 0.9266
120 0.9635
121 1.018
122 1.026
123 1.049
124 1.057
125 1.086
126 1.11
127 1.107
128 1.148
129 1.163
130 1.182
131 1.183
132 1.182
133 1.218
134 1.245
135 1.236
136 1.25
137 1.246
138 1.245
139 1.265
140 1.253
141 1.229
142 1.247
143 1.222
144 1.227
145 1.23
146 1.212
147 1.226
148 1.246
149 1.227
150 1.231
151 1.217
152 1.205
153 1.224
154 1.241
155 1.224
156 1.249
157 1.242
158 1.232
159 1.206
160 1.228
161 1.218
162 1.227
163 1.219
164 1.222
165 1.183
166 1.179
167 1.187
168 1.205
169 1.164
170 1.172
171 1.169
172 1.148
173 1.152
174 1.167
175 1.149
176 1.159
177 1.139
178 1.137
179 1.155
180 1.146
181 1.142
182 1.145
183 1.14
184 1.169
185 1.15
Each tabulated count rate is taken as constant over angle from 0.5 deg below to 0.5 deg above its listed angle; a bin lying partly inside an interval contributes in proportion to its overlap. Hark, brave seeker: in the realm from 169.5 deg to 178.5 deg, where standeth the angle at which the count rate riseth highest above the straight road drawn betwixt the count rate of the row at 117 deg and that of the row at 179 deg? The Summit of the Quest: 170 deg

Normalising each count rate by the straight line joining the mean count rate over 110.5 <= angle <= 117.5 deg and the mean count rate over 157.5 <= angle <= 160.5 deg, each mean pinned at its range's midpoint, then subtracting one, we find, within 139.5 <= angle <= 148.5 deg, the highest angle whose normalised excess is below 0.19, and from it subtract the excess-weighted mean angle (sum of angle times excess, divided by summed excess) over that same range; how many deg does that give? 4.5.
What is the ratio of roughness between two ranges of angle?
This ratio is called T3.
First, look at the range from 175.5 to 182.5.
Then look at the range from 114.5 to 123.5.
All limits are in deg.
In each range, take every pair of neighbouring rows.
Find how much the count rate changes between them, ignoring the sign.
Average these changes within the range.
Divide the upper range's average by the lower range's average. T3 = 0.19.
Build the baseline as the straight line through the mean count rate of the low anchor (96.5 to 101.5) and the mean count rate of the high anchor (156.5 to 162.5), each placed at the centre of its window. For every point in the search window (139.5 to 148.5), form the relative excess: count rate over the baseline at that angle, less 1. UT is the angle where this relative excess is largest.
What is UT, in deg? 140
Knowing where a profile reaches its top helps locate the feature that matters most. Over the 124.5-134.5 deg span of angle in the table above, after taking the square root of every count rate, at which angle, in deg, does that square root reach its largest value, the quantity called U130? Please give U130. 134 deg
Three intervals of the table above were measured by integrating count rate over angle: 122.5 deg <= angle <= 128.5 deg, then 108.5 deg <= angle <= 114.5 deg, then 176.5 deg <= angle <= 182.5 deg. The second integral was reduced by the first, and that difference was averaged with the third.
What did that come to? 2.8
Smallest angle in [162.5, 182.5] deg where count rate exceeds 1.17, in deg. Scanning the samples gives 163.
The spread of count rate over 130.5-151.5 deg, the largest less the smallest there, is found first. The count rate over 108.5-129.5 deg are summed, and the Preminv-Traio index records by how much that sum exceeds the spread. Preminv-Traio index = 19.9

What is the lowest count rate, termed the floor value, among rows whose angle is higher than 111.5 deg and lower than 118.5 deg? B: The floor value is 0.659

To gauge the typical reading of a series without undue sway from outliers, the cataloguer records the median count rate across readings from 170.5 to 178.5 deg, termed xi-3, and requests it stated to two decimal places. 1.15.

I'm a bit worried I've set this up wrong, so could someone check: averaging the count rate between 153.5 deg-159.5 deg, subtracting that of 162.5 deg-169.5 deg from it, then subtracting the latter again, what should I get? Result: -1.16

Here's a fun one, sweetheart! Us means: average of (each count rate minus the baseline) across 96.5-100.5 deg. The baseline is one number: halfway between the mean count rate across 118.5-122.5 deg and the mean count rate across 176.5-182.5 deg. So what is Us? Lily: 0.10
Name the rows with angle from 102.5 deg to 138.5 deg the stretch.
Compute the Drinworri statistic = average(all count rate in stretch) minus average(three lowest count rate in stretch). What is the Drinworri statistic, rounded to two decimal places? 0.36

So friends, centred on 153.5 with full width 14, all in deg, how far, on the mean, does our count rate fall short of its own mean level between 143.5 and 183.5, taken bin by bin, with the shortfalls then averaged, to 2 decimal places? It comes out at -0.03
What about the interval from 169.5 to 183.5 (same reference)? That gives 0.04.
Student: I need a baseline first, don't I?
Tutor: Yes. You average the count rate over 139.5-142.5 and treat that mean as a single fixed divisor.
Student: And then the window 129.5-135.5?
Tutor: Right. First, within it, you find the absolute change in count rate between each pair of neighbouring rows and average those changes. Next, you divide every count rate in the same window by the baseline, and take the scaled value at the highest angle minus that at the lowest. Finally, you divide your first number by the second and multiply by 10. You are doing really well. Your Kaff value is 3.4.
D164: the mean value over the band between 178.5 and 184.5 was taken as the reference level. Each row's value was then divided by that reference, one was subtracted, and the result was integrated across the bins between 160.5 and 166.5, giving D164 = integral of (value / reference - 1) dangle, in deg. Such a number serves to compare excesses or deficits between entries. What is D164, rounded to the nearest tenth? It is 0.3 deg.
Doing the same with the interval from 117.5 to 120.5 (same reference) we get -0.6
